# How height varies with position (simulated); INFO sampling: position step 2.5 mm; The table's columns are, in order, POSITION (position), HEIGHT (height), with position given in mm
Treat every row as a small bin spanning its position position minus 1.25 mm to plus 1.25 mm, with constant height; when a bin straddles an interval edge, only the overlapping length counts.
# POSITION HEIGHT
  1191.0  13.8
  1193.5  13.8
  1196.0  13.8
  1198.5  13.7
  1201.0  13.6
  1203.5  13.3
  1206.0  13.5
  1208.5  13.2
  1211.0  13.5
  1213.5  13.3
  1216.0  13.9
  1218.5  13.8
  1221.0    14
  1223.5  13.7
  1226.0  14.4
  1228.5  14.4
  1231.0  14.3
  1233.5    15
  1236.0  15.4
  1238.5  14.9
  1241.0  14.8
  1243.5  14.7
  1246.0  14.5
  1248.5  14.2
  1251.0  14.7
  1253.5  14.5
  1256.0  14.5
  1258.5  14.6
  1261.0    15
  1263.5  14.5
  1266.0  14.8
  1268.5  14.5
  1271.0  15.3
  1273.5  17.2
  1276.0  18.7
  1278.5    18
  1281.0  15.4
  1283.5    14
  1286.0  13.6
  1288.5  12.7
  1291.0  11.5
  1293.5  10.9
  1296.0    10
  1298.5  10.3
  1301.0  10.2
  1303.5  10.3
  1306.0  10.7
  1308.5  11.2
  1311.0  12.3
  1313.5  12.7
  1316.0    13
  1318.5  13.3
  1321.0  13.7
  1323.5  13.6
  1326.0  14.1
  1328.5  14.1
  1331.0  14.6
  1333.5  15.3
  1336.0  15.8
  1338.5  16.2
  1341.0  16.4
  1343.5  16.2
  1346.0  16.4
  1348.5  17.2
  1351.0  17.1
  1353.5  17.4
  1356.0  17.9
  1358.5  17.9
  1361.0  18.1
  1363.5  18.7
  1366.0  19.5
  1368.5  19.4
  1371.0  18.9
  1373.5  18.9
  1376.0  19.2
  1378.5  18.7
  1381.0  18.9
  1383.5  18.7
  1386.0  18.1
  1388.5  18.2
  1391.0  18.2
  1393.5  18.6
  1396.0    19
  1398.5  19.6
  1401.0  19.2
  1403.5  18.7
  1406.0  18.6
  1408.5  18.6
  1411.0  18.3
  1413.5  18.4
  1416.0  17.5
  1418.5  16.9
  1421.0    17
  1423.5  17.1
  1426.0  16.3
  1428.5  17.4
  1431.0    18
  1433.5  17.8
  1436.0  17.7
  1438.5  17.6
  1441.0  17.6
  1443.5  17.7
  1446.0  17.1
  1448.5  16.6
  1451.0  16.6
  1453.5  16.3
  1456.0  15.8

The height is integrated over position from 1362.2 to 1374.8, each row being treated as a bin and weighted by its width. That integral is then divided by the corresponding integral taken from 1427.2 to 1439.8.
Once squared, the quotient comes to 1.2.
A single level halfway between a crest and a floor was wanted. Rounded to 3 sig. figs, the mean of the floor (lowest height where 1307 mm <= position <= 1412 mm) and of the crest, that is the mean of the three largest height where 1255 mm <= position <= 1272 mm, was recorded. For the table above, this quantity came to 13.1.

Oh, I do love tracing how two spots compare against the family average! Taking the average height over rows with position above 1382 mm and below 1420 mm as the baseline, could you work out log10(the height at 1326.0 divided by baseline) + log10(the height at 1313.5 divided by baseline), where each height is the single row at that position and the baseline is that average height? -0.28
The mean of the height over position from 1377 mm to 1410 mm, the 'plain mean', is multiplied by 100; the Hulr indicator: 1870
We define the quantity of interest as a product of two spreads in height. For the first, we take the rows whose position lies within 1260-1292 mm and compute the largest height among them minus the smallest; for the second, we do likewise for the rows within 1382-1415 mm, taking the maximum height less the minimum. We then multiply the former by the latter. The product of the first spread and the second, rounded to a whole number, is 11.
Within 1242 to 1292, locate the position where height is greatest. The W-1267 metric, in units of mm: 1276.0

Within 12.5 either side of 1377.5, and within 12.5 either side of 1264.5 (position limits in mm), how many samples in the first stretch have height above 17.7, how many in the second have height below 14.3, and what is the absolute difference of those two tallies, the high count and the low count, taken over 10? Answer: 1.0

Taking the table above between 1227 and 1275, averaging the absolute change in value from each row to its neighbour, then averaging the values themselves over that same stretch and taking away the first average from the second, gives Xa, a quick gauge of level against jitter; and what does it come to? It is 14.4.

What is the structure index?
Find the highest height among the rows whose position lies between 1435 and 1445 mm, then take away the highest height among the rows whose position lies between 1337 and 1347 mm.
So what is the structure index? 1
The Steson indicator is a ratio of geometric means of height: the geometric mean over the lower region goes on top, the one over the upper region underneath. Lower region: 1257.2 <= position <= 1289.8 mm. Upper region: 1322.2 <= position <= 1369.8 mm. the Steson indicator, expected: 0.92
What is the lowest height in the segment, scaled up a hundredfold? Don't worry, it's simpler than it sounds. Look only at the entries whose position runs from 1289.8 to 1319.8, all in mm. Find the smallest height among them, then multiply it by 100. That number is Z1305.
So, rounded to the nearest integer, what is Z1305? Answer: 1000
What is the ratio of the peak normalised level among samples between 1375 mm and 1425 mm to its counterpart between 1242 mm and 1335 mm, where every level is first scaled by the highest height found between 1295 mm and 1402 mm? 1.05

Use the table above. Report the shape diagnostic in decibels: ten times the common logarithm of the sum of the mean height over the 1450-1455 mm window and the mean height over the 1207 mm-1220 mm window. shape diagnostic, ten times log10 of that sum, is 14.8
